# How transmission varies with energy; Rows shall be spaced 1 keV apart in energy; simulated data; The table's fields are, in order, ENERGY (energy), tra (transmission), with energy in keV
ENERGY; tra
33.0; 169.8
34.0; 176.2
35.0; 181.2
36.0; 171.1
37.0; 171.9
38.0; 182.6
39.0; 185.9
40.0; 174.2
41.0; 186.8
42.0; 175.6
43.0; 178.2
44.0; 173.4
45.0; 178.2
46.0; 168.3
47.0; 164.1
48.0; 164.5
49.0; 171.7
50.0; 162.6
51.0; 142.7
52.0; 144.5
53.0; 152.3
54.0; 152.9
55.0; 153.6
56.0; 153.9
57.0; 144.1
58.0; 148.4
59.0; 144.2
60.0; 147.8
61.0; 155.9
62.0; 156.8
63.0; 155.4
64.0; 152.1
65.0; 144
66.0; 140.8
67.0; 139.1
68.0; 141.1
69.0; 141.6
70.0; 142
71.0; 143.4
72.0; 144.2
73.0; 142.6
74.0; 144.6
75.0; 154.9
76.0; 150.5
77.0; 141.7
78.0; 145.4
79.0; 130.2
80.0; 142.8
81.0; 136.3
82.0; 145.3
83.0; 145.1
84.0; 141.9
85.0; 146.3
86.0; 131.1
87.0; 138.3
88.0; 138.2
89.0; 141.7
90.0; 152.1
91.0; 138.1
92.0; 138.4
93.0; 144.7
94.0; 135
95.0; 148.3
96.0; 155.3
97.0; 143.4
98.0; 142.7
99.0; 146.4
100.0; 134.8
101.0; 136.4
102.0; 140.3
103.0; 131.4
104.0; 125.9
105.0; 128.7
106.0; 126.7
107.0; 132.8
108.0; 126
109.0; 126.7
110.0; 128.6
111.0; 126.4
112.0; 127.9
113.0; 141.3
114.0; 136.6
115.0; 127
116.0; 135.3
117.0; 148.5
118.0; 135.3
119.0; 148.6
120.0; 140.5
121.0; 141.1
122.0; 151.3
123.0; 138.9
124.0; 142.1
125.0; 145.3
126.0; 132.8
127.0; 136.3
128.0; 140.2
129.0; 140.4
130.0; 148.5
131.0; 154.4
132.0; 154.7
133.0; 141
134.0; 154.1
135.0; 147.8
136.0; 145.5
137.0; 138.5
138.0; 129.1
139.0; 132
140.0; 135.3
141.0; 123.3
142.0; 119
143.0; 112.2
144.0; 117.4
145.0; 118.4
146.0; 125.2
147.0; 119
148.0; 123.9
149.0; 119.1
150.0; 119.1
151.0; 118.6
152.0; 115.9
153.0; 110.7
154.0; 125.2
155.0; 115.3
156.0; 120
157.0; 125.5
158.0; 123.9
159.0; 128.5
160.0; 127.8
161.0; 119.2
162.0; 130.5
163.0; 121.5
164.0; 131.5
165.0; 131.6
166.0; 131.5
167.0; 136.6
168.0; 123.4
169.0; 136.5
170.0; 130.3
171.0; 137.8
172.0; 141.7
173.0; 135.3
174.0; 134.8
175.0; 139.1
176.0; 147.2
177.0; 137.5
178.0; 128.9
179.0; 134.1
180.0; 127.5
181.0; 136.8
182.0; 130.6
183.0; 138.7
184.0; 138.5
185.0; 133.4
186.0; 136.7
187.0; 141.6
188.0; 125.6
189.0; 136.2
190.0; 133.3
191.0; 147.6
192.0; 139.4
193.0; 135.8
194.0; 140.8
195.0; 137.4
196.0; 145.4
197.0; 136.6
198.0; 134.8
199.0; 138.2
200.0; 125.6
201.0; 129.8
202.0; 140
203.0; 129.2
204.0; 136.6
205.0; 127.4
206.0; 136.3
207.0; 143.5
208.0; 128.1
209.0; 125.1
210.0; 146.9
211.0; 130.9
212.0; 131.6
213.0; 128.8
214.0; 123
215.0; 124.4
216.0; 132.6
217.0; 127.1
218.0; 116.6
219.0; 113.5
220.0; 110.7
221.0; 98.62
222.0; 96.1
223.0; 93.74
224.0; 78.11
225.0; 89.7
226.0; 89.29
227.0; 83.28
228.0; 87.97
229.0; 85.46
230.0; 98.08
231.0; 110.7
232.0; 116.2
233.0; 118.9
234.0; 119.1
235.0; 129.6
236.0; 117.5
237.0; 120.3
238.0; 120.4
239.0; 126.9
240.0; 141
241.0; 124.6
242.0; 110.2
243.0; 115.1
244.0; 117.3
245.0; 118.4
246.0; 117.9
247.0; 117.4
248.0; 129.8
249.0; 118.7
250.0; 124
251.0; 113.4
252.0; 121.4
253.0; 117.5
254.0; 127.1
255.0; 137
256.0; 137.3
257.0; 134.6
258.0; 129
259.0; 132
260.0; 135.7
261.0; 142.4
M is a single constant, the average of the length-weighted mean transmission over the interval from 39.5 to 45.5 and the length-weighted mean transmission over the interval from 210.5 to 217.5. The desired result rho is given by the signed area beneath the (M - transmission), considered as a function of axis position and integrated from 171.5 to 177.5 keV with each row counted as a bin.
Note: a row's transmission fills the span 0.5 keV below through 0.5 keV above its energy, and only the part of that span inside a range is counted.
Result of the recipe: 83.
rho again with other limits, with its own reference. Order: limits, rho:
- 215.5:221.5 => 219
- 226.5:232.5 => 337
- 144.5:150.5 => 194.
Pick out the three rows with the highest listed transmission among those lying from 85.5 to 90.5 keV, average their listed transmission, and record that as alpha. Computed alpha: 144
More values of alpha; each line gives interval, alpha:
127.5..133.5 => 153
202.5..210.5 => 142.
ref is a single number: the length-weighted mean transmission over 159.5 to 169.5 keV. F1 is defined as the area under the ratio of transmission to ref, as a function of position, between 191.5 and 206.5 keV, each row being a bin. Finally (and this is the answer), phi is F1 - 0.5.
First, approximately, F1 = 15.8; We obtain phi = 15.3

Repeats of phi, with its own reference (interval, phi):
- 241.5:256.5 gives 13.6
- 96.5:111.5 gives 15.0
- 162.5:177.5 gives 15.1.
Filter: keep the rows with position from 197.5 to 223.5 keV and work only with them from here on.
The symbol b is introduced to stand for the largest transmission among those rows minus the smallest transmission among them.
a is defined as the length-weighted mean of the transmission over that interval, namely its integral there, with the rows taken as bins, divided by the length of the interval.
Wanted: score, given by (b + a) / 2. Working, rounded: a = 126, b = 53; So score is 89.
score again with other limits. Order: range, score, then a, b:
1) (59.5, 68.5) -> 83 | 148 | 18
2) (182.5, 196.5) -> 80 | 138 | 22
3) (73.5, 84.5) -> 84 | 144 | 25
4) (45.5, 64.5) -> 92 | 155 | 29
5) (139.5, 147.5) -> 72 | 121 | 23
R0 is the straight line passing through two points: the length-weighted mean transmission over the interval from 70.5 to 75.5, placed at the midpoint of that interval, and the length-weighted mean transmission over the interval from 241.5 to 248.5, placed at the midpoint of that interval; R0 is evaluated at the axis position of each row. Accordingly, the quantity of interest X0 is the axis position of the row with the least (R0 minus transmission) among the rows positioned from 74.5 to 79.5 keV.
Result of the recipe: 75.0 keV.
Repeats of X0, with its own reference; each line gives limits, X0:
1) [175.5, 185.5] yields 176.0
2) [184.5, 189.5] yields 187.0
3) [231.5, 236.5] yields 235.0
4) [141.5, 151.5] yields 146.0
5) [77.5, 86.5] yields 85.0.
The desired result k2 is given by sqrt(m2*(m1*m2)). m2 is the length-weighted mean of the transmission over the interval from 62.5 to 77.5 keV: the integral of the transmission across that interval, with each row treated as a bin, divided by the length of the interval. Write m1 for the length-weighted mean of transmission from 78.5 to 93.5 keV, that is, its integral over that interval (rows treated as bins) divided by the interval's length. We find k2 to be 1722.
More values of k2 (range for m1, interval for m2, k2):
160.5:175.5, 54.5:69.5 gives 1700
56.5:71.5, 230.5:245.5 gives 1457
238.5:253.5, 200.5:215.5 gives 1453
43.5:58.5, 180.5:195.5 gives 1722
